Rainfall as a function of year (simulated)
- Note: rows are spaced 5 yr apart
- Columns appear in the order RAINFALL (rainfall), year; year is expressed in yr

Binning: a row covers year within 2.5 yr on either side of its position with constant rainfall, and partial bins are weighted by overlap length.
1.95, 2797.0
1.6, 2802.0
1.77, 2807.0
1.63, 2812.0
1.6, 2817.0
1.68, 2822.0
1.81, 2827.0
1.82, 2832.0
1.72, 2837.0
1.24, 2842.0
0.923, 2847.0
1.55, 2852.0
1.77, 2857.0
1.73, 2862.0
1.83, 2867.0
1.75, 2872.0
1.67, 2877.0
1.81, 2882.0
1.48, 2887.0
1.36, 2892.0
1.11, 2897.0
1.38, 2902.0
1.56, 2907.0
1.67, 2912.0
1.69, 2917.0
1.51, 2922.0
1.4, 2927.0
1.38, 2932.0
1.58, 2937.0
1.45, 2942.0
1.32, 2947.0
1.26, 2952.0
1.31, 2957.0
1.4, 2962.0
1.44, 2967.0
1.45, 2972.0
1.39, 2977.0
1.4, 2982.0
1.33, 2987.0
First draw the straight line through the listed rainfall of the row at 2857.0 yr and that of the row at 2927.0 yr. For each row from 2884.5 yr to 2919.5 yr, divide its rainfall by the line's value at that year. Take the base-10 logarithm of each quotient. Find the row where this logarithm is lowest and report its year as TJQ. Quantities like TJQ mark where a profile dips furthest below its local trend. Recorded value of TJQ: 2897.0 yr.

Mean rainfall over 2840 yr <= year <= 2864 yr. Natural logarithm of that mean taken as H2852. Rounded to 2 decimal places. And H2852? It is 0.37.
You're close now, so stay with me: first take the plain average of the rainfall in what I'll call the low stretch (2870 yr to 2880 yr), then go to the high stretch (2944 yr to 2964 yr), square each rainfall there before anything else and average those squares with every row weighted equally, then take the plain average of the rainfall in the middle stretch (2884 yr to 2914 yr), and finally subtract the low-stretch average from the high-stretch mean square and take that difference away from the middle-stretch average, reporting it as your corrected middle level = 1.4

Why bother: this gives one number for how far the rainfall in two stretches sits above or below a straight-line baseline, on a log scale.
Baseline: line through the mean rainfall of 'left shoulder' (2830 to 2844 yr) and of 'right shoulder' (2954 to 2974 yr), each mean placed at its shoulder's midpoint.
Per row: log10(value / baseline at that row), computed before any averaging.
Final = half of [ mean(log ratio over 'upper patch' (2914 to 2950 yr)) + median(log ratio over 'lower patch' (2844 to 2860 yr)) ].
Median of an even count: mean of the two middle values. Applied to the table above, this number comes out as 0.000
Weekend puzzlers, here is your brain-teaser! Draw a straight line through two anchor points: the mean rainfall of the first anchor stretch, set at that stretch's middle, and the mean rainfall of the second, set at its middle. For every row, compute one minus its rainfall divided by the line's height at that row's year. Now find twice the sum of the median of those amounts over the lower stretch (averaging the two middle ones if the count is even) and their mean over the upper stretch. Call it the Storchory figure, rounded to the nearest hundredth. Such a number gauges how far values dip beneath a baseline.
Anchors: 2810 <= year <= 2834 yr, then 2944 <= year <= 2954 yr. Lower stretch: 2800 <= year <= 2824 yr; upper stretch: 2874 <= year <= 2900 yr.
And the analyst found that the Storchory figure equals 0.14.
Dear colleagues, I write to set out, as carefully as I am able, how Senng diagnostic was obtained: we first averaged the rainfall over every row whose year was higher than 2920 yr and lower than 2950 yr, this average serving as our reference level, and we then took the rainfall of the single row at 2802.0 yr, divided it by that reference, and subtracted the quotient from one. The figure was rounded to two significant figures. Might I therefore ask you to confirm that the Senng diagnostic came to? -0.11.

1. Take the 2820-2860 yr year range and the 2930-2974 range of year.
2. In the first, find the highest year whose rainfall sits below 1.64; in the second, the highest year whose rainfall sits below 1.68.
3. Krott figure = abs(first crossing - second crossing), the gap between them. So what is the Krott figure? 120 yr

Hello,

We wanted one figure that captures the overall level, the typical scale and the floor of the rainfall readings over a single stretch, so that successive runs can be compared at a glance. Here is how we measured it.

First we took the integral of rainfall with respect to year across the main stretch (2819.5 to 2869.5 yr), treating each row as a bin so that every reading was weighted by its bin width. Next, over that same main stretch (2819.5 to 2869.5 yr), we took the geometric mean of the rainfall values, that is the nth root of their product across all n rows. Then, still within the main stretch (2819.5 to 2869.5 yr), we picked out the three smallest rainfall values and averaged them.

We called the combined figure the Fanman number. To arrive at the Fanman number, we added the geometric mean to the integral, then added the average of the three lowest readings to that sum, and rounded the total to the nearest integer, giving 83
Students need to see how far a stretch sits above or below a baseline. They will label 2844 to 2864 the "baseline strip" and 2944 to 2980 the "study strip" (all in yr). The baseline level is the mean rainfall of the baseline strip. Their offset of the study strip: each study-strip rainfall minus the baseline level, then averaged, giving -0.1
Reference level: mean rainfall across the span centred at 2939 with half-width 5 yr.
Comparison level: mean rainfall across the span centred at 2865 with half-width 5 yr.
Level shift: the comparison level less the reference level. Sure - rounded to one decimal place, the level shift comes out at 0.3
